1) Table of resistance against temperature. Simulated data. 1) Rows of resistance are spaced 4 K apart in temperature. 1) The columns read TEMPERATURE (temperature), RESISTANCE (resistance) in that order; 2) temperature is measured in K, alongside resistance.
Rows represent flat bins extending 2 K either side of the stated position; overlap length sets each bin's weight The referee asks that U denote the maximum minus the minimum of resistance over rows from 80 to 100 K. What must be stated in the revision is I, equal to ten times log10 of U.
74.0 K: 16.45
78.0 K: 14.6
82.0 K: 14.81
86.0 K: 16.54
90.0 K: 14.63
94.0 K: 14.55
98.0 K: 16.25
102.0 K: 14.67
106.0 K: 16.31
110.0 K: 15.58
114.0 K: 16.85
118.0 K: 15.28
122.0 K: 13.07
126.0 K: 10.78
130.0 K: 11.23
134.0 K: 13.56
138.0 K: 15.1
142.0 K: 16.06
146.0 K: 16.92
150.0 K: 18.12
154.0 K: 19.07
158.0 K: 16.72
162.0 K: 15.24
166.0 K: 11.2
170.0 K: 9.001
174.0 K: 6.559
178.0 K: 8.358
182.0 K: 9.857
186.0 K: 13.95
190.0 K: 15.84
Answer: 3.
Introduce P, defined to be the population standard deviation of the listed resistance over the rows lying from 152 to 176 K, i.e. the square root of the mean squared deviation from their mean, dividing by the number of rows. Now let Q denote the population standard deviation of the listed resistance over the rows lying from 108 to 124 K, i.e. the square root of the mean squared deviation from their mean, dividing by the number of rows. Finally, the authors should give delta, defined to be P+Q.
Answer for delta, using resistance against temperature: 5.8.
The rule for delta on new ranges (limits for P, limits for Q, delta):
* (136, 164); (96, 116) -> 2.1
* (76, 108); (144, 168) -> 3.4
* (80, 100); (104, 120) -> 1.5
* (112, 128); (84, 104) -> 3.2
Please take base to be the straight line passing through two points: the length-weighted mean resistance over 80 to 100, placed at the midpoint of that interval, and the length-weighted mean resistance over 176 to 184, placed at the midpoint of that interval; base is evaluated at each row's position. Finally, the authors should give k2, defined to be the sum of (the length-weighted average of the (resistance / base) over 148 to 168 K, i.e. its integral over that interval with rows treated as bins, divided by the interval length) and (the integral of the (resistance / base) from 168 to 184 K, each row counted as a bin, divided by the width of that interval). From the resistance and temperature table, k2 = 2.41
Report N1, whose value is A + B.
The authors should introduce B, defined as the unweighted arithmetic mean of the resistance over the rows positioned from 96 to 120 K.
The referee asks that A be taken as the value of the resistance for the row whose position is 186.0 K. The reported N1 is 29.8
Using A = 13.95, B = 15.8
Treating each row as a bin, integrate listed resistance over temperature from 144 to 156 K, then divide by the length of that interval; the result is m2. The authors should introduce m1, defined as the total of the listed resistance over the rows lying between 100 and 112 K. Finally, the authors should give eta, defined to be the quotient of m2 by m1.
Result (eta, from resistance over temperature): 0.39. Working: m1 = 46.6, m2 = 18.0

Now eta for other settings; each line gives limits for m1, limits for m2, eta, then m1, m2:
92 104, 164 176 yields 0.20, 45.5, 8.9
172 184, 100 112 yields 0.63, 24.8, 15.5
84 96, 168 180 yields 0.17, 45.7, 8.0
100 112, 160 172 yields 0.25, 46.6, 11.8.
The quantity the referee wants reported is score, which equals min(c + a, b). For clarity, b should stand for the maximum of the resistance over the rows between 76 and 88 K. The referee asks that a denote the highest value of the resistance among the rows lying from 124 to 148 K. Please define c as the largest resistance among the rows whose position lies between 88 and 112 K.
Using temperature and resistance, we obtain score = 16.5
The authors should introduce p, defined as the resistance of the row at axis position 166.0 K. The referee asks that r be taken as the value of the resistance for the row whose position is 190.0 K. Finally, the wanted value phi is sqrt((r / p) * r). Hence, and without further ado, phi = 4.7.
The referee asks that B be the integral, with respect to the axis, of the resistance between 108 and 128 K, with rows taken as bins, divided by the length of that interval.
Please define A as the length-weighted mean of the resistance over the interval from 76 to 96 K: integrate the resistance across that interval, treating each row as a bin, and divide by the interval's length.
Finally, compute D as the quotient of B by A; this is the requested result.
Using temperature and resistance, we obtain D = 1.0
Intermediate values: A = 15.0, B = 14.3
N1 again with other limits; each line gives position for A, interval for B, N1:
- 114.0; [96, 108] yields 32.6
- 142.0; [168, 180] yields 24.0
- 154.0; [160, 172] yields 30.9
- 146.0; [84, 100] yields 32.4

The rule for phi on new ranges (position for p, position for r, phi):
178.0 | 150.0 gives 6.3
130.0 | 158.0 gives 5.0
